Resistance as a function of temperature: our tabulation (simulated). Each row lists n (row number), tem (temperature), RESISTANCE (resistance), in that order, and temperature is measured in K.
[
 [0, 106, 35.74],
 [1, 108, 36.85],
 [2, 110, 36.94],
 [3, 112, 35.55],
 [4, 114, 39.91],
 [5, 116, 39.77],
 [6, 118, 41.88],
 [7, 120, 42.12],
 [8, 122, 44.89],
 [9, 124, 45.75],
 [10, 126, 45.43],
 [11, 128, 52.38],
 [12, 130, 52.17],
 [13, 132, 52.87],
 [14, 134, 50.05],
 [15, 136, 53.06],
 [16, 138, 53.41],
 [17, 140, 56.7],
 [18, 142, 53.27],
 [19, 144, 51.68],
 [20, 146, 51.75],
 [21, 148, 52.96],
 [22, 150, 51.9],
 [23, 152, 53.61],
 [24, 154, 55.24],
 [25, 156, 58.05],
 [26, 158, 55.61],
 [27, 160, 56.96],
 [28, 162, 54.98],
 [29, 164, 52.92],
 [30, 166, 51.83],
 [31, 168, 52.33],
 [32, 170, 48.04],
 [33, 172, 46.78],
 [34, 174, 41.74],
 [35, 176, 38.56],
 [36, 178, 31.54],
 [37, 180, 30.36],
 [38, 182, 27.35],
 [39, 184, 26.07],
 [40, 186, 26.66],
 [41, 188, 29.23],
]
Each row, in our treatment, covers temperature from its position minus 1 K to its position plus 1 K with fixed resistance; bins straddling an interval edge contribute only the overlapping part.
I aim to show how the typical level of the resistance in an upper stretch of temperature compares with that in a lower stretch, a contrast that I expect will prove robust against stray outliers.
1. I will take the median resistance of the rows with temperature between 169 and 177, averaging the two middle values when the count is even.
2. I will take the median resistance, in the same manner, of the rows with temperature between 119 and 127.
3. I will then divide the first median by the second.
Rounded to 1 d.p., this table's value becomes 1.0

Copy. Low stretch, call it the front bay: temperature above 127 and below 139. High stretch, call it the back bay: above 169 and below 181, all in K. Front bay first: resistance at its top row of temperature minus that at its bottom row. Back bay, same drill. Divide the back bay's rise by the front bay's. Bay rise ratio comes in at -17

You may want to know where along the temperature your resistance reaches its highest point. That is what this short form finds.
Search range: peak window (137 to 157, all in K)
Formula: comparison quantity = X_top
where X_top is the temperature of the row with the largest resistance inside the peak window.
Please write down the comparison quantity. 156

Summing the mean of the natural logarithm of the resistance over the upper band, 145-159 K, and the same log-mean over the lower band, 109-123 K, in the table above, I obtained 7.68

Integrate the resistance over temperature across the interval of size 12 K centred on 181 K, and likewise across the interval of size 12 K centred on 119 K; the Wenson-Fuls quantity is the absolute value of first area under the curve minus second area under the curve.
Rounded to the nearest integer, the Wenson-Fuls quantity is 148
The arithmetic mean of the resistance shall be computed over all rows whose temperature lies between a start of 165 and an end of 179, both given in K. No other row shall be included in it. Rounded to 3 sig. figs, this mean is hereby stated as 44.4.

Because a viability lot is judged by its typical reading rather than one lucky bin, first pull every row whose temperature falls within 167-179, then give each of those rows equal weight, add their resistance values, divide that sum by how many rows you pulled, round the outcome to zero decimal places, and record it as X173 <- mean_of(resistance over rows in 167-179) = 43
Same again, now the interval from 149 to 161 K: 55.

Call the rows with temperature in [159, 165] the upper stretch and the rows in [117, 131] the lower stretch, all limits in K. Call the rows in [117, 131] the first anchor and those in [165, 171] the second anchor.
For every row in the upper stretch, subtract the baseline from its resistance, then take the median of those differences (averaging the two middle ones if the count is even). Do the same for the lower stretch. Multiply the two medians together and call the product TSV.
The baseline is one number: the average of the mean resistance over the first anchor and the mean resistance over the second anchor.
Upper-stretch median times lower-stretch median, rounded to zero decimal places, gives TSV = -20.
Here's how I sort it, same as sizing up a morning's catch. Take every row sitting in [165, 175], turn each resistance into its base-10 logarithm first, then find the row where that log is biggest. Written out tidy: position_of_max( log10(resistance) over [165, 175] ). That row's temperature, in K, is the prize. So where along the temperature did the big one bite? 168 K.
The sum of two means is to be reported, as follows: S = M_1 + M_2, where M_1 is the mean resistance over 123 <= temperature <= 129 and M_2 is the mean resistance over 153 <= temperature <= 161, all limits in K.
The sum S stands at 104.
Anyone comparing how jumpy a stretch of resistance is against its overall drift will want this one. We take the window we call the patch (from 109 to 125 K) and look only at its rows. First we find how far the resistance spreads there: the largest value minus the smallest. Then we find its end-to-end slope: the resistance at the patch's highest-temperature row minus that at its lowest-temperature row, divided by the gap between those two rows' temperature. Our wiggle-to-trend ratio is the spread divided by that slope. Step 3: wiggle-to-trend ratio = 16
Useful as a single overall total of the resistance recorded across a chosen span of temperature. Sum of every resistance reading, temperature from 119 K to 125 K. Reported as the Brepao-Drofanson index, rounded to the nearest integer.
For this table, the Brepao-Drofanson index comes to 133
